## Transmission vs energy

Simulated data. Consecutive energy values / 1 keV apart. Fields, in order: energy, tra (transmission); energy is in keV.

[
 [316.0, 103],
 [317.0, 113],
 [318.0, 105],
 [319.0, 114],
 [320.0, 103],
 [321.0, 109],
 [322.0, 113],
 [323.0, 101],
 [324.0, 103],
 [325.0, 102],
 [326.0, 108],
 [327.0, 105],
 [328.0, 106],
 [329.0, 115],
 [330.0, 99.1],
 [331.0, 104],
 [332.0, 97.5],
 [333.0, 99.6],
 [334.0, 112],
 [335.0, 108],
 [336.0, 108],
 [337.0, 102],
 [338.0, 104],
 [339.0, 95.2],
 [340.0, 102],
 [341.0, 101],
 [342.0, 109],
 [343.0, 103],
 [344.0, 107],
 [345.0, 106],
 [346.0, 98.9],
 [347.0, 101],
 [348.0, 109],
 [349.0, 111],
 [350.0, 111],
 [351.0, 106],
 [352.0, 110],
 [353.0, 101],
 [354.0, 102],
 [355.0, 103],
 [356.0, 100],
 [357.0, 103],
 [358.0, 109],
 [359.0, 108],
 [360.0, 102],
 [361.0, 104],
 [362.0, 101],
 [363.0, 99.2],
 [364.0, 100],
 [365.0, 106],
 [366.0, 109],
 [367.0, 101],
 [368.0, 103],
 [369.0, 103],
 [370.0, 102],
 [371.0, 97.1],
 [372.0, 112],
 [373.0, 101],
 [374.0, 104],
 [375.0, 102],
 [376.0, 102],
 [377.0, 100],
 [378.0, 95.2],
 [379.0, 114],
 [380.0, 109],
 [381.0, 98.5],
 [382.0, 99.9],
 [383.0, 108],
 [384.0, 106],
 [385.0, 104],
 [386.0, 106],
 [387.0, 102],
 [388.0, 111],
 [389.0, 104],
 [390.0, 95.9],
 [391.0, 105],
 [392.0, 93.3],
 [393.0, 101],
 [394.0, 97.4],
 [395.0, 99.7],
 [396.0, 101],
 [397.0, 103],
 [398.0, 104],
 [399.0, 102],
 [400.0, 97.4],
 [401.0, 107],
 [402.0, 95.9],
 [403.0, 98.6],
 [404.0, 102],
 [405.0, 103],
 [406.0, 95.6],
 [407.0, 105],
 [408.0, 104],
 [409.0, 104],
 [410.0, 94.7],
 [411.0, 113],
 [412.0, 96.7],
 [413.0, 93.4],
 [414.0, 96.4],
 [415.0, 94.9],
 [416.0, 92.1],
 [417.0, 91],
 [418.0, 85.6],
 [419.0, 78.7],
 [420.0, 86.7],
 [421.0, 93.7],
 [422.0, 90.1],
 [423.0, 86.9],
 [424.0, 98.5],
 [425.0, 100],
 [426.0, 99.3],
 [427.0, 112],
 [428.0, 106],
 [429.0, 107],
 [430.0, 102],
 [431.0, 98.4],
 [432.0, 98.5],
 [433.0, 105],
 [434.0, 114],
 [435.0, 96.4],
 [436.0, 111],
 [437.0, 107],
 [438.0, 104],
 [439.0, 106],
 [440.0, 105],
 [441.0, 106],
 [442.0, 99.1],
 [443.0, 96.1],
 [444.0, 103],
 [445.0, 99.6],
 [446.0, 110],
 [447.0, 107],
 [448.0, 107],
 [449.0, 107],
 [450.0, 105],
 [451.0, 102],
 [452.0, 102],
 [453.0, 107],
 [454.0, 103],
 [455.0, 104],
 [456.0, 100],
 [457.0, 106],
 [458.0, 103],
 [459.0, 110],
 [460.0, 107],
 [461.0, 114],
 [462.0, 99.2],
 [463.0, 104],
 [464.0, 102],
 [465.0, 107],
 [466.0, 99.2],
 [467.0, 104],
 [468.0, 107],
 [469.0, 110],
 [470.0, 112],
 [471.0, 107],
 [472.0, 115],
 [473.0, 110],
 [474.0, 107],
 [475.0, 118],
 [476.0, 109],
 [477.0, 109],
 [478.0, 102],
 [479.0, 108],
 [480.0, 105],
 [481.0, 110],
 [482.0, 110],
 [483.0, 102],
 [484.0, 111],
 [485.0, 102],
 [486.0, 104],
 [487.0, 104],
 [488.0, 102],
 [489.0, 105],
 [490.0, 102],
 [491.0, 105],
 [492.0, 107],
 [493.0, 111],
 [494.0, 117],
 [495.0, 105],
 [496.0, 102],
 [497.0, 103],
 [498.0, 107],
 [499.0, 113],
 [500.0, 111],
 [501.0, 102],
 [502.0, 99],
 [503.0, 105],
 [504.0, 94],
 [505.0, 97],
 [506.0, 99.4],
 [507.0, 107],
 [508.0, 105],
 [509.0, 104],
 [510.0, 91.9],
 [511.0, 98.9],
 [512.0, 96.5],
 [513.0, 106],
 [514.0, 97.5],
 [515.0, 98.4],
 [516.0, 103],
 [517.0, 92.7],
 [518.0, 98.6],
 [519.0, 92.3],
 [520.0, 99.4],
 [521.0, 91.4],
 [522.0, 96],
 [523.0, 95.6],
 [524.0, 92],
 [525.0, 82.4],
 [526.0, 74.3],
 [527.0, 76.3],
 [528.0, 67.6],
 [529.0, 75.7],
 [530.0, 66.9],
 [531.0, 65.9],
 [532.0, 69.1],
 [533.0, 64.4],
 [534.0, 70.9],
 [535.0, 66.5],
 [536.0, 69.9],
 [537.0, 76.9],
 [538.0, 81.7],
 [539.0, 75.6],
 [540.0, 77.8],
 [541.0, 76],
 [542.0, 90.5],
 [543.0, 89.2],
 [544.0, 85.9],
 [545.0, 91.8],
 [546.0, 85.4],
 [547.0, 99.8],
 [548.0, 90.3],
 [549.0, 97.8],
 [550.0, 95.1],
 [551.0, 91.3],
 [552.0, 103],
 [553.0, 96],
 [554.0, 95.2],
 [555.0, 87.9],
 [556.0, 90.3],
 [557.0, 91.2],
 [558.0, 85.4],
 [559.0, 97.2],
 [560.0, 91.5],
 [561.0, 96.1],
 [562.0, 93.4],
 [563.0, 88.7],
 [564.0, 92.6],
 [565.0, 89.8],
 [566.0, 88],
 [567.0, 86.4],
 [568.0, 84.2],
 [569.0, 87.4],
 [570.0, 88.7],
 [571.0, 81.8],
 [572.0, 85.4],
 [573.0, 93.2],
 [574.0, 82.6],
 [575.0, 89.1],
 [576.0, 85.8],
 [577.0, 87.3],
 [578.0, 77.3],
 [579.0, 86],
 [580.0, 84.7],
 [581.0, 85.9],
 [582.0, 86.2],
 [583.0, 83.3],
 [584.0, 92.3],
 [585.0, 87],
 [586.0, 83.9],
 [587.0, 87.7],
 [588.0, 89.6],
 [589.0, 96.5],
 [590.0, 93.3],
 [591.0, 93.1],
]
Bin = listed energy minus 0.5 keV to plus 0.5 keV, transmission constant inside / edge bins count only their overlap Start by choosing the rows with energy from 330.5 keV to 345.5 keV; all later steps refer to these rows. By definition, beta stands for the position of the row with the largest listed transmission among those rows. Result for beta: 334.0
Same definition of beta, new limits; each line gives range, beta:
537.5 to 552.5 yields 552.0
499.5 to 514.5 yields 500.0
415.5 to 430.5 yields 427.0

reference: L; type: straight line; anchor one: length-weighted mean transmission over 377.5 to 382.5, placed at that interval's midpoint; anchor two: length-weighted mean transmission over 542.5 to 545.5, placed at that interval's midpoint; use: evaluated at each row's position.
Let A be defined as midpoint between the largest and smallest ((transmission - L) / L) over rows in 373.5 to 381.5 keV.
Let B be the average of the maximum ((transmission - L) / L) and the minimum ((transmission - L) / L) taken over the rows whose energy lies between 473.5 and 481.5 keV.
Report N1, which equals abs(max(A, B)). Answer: 0.16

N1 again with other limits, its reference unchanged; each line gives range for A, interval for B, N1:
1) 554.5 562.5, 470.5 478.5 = 0.16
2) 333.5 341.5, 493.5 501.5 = 0.17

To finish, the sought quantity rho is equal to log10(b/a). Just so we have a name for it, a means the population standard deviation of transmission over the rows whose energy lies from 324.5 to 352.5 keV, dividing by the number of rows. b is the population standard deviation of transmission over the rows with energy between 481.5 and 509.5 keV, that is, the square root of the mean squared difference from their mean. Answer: 0.01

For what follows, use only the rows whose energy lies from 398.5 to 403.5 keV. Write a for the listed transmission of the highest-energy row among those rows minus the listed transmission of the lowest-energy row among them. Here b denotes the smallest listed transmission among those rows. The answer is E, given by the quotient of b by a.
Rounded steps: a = -3.4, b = 95.9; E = -28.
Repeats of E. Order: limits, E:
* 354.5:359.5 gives 20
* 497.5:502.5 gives -12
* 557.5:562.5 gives 11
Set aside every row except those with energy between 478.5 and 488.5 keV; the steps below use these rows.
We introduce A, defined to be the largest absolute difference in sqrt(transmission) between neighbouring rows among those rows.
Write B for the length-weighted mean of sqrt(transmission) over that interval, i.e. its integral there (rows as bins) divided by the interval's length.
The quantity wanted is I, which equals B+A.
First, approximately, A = 0.4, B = 10.28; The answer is 10.7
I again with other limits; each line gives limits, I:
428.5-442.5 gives 11.1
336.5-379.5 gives 11.1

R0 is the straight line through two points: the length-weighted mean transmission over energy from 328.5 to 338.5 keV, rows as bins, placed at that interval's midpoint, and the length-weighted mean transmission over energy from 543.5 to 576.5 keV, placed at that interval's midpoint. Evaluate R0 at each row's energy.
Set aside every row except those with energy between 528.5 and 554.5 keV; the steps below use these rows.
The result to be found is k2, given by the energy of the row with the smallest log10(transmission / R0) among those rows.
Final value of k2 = 533.0 keV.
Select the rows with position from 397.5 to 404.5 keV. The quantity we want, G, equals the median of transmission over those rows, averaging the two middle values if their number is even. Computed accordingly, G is 102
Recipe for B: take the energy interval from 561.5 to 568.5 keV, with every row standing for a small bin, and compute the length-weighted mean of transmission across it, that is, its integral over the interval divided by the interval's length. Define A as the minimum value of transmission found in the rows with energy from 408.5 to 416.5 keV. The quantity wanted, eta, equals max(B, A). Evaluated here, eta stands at 92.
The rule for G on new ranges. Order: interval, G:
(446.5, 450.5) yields 107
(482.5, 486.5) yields 103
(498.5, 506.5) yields 101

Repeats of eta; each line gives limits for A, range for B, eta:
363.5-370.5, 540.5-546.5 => 100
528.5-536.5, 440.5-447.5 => 103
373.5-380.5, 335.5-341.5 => 102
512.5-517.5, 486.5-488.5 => 103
